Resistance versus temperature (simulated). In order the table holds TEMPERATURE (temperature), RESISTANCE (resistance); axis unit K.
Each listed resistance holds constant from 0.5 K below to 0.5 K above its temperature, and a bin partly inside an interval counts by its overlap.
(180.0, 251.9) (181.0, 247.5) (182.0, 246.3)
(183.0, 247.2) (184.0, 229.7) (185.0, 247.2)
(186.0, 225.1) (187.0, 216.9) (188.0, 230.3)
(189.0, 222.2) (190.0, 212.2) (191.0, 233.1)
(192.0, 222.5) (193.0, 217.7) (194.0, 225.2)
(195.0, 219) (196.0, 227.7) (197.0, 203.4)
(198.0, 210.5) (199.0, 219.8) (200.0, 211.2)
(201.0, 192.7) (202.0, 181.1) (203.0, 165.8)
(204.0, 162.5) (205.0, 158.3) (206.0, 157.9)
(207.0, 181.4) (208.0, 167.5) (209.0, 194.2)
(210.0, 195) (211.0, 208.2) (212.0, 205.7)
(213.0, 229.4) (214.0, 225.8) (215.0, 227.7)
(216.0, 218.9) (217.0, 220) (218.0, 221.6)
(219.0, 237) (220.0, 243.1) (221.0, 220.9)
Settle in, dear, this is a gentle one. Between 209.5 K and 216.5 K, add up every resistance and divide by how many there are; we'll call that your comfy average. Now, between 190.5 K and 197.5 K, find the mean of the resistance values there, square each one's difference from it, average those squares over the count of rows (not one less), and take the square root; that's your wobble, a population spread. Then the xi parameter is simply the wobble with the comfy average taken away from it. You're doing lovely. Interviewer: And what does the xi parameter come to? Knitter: -207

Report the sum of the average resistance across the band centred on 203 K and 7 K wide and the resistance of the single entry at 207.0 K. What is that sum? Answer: 357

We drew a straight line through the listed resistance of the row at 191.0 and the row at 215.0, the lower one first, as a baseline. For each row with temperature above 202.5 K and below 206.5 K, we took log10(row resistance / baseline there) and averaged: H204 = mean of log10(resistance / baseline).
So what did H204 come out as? -0.15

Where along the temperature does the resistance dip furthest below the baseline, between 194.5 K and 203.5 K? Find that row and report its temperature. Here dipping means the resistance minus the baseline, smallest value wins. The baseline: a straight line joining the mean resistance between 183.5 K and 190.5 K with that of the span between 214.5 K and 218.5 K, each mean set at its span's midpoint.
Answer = 203.0 K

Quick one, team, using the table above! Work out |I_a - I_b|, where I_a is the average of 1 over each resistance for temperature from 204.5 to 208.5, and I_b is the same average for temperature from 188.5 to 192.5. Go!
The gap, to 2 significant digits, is 0.0015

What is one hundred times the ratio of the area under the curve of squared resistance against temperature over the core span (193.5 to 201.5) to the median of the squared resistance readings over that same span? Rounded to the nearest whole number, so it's 791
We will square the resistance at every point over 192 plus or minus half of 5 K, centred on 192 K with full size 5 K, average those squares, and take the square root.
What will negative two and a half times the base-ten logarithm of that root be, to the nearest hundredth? -5.87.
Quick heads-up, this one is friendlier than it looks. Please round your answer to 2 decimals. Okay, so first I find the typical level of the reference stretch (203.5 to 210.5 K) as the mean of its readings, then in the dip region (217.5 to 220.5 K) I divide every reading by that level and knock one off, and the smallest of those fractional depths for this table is 0.27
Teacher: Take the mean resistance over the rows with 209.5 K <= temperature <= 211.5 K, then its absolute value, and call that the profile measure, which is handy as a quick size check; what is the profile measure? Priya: 202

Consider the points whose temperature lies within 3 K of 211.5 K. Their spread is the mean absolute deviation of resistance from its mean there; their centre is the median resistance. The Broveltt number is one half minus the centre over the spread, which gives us -17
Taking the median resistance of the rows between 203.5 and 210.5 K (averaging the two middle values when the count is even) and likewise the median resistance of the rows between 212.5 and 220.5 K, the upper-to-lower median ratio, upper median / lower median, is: 1.4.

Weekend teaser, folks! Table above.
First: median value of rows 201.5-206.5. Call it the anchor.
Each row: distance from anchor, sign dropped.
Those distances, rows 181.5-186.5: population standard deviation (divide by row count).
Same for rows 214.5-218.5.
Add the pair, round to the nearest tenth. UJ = 13.1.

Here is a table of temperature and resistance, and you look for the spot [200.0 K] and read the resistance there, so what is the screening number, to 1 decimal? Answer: 211.2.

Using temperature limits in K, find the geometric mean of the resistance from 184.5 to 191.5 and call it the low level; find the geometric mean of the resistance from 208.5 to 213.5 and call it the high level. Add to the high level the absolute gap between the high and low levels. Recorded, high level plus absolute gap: 226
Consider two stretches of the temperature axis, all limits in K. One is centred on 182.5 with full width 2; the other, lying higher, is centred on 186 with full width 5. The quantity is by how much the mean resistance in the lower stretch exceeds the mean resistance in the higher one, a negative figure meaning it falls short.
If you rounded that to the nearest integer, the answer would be 17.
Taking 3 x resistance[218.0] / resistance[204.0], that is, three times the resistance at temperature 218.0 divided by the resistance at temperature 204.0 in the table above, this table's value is 4.1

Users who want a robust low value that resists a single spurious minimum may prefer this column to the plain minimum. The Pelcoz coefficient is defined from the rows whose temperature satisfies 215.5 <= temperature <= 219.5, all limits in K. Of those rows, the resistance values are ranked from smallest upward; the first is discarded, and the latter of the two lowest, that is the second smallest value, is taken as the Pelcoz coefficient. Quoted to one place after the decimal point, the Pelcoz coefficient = 220.0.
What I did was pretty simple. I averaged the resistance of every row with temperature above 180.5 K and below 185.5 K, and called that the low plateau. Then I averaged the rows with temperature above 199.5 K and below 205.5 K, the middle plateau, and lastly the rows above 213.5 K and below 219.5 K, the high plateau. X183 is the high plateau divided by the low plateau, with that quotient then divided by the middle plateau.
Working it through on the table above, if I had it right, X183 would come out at 0.0052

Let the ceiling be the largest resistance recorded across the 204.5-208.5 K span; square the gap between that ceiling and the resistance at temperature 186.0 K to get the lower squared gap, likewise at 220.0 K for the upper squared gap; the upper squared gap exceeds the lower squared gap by 1897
